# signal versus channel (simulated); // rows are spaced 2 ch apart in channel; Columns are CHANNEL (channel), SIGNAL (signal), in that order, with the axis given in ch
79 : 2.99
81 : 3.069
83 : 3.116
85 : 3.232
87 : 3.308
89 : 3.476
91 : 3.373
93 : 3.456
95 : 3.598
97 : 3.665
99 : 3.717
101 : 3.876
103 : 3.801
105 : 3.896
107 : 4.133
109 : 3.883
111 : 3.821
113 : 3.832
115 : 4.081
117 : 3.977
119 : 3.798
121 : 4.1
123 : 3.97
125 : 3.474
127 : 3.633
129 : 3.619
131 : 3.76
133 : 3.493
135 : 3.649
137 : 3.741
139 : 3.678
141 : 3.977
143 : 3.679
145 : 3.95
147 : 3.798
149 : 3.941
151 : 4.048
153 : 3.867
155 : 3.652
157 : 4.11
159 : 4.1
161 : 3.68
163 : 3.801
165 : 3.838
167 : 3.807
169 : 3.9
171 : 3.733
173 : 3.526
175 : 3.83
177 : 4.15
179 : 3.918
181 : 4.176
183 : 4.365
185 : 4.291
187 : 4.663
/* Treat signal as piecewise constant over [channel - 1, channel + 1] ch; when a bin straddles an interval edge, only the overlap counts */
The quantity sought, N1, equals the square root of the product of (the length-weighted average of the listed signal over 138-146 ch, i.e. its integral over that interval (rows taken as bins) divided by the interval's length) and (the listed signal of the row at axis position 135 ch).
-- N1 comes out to 3.73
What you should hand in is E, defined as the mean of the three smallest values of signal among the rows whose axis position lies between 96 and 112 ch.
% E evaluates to 3.73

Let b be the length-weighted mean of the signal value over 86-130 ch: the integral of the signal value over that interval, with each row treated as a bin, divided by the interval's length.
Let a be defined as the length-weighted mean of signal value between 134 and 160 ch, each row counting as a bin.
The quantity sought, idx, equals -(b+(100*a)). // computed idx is -390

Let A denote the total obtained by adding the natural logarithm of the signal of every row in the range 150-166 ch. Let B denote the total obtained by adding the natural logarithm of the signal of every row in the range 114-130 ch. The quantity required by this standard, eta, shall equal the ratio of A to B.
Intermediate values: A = 10.85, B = 10.73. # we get 1.01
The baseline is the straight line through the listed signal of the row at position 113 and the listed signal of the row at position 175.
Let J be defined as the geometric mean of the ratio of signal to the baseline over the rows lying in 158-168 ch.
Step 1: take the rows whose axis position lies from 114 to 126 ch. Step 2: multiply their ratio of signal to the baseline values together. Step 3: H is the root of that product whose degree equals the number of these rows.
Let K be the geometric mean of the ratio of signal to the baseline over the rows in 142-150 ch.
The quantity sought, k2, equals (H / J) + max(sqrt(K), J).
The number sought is 2.02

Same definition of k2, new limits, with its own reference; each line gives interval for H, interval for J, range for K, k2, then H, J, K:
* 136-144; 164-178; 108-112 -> 1.99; 0.98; 0.998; 1.01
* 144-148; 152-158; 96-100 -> 2.01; 1.01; 1.011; 0.96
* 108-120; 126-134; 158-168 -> 2.08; 1.02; 0.946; 1.00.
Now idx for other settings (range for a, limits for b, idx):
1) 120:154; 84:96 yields -382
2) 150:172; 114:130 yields -391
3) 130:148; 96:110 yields -379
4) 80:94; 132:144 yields -333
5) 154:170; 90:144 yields -390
